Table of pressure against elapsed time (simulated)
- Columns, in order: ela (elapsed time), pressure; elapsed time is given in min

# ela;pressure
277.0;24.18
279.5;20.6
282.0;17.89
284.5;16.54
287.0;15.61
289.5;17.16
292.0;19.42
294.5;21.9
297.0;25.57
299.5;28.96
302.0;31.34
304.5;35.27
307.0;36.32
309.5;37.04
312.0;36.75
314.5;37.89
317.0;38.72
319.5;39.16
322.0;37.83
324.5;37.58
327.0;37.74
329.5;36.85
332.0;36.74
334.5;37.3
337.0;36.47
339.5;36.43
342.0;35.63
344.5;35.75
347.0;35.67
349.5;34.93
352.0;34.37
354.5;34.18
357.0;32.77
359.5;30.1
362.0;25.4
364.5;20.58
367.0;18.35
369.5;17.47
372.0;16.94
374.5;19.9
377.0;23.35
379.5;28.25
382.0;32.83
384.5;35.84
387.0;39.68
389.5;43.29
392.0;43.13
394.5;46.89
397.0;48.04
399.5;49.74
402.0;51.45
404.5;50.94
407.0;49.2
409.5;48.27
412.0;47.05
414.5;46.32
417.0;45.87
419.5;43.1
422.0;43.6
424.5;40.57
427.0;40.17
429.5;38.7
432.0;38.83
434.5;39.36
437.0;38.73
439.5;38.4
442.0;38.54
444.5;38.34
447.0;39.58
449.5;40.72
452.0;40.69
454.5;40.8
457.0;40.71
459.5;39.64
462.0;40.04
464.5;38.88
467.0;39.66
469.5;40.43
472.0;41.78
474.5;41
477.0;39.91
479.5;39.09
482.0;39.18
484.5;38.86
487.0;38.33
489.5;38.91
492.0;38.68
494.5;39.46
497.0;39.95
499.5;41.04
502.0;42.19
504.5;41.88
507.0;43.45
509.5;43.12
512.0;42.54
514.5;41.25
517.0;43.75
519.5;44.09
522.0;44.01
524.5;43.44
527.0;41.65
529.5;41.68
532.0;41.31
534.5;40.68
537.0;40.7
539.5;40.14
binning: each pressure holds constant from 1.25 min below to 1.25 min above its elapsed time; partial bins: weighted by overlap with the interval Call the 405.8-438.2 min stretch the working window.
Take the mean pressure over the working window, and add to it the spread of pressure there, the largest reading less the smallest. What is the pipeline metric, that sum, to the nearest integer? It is 54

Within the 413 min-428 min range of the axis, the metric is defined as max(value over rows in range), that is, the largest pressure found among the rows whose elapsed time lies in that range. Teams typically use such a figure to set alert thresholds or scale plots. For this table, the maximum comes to 46.32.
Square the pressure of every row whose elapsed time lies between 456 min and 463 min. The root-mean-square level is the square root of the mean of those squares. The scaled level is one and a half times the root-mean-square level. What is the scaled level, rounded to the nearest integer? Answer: 60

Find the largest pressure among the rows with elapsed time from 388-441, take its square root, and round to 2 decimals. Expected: 7.17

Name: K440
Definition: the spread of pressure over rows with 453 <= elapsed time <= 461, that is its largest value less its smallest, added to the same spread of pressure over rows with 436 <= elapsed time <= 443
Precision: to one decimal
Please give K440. 1.5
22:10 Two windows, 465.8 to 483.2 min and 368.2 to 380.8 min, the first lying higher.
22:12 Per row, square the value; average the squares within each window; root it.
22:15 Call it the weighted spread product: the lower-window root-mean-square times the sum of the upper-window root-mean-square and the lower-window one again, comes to 1334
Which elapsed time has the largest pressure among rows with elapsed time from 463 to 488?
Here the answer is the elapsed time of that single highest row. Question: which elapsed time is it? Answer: 472.0 min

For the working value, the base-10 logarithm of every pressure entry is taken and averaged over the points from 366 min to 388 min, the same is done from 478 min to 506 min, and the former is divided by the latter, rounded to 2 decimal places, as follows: 0.87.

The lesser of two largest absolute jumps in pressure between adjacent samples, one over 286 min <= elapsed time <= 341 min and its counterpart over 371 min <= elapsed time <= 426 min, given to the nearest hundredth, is 3.93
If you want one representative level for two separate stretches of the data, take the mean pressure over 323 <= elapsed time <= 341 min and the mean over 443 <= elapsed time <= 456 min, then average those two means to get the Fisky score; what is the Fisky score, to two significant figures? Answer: 39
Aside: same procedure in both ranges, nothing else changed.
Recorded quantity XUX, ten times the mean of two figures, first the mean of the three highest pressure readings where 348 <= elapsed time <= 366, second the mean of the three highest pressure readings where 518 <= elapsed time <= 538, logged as 392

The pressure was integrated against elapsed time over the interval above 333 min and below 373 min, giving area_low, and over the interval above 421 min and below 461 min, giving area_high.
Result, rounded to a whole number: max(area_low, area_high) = 1593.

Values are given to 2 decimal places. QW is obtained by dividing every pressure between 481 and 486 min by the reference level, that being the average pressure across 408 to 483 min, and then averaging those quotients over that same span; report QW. 0.95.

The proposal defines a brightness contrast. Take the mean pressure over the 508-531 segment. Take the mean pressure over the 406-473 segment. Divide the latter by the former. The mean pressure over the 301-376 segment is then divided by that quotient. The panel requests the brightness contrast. 34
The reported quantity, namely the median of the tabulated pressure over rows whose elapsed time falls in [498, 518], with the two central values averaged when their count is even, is 42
